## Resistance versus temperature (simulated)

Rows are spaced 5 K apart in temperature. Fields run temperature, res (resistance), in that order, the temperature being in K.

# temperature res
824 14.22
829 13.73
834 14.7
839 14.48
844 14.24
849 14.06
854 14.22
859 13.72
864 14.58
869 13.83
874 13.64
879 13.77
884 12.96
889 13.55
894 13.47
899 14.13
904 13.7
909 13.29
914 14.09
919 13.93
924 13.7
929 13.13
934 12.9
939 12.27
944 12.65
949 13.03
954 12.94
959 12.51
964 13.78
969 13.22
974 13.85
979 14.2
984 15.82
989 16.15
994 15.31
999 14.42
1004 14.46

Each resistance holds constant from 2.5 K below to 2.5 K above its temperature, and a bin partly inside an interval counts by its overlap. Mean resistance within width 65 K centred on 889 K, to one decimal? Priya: 13.7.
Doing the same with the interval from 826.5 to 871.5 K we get 14.2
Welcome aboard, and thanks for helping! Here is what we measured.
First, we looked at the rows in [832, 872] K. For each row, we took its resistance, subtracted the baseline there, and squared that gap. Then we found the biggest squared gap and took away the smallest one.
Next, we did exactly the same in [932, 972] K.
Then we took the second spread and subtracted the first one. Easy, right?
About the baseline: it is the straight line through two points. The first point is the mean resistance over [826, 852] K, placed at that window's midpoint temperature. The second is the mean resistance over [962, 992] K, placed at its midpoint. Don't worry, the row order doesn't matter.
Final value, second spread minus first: 3.9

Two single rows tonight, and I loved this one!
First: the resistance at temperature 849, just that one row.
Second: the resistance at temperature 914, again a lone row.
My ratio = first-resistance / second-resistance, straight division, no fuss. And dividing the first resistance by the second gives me 1.00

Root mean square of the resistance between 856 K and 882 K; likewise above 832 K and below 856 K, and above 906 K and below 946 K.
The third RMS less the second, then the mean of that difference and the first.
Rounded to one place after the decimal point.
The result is 6.4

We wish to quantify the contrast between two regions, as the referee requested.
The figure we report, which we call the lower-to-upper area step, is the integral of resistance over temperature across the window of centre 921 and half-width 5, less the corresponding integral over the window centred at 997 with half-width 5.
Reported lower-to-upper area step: -10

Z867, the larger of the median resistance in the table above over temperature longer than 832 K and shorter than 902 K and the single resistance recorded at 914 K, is 14.1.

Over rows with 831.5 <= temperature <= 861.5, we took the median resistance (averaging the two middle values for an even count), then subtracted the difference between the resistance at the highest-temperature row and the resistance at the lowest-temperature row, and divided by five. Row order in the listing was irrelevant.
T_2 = 3.0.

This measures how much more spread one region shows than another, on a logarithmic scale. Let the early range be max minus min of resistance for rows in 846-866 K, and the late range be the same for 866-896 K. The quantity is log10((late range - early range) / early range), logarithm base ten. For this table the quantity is -1.9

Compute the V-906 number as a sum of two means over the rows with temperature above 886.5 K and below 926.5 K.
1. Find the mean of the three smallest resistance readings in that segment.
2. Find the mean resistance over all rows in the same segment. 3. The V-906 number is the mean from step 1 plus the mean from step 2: 27.2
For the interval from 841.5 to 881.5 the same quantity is 27.7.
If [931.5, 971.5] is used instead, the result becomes 25.4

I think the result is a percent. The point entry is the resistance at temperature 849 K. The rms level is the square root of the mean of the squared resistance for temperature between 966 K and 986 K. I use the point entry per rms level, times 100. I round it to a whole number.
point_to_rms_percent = 98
